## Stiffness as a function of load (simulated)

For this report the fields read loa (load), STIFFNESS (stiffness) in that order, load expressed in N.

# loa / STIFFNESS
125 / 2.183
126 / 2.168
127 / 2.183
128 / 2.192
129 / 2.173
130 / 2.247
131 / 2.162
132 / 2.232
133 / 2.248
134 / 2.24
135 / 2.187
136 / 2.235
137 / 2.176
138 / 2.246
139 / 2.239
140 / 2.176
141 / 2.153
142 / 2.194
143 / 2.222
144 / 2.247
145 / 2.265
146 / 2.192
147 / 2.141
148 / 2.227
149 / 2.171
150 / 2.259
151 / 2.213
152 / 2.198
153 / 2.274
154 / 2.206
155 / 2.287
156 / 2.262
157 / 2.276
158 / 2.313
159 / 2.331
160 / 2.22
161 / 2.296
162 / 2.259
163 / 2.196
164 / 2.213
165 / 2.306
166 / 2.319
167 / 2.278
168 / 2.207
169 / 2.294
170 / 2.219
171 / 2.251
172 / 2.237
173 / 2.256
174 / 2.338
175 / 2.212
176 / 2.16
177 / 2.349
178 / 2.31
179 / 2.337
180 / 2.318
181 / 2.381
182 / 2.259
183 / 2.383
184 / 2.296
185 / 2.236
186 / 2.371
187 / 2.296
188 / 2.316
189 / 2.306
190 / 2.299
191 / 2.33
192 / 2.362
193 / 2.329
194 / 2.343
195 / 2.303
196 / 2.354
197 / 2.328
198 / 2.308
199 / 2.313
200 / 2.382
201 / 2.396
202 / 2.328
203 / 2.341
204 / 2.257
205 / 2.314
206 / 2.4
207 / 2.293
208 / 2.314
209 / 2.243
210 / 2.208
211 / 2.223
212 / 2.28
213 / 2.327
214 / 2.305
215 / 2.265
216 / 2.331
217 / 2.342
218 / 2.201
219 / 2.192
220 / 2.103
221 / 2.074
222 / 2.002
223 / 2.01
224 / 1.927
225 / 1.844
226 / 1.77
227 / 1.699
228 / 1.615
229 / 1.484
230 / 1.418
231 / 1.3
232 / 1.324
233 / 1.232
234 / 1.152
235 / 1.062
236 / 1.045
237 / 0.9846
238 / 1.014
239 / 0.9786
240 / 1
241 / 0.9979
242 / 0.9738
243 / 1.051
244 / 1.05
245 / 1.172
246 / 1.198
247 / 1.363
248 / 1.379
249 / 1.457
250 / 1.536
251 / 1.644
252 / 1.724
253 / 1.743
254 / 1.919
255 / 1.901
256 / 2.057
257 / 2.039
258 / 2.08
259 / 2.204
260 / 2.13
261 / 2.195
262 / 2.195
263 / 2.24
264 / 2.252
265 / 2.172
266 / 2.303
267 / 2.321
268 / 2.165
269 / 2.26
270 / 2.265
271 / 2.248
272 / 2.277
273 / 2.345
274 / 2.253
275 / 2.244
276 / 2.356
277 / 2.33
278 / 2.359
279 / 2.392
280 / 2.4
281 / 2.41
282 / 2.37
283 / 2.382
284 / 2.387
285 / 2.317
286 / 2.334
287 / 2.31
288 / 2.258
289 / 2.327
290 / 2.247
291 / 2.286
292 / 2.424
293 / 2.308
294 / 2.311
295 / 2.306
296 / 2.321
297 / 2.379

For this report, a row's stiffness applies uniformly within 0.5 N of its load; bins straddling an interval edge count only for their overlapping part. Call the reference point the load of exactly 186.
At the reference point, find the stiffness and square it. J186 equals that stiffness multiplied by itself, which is 5.6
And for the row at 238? 1.0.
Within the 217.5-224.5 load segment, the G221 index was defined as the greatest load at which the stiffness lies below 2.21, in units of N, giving 224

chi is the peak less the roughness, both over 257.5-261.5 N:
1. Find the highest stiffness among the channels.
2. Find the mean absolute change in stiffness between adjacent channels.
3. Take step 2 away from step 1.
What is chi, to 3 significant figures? 2.12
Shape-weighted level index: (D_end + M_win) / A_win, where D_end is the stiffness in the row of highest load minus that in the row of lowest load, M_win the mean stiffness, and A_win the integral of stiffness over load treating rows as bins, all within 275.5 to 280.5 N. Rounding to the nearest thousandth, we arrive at 0.204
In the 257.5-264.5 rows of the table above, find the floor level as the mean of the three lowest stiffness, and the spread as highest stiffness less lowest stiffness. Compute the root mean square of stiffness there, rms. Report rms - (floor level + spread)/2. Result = 1.03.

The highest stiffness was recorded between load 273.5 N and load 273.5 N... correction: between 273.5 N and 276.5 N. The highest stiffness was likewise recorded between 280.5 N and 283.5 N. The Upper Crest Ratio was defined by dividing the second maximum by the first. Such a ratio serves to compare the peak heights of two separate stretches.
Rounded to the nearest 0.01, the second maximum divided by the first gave 1.02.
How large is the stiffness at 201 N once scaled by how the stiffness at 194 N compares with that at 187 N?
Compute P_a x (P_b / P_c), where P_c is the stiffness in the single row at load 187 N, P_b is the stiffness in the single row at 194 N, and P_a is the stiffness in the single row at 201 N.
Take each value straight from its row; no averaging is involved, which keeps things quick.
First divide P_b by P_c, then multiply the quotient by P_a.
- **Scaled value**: 2.4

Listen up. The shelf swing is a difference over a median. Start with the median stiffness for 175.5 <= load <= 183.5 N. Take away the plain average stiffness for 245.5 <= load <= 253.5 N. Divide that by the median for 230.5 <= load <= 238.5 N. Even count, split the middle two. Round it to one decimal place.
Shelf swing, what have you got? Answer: 0.7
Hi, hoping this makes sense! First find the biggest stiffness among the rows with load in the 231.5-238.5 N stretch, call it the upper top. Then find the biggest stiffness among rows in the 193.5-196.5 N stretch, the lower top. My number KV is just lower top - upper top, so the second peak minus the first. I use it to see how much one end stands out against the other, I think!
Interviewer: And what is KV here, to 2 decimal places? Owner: 1.03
